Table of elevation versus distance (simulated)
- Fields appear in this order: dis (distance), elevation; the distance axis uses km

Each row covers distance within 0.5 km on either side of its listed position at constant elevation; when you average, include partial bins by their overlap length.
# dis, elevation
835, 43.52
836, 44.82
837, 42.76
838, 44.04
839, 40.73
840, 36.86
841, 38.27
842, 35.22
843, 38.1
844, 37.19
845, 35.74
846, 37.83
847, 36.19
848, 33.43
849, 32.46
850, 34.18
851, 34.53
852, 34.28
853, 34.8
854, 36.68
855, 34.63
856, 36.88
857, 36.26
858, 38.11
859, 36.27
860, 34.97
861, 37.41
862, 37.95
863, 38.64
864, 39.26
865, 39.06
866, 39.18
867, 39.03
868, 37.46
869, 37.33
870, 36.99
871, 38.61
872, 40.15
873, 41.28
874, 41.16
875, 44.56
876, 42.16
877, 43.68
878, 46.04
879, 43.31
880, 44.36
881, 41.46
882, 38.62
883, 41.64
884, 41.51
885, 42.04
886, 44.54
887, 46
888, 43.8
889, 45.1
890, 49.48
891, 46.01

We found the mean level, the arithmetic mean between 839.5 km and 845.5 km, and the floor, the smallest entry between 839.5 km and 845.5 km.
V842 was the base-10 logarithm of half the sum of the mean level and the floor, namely 1.56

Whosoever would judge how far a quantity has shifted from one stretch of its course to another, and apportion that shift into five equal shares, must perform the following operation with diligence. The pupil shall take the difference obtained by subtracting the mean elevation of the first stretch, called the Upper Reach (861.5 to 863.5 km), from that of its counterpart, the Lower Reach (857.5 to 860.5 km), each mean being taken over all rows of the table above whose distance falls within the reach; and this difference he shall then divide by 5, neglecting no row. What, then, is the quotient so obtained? -0.37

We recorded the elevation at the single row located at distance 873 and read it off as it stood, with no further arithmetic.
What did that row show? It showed 41.28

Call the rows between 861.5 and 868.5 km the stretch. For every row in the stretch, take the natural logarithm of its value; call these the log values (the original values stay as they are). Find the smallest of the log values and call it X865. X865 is 3.62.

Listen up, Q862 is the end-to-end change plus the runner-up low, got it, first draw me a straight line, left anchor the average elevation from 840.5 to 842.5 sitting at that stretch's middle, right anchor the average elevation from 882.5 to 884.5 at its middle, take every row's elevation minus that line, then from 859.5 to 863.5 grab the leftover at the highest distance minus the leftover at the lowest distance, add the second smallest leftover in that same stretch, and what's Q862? 1.7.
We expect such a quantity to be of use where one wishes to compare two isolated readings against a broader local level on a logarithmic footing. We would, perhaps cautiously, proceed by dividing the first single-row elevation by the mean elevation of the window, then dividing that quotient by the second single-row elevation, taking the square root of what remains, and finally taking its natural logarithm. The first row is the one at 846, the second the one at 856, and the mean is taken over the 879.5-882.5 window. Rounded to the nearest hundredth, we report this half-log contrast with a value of -1.85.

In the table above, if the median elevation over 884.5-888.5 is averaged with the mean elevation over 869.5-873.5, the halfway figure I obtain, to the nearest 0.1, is 41.7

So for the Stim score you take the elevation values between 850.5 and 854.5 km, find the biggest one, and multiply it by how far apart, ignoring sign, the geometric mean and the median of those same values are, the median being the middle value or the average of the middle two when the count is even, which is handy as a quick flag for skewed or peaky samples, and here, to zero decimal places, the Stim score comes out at 14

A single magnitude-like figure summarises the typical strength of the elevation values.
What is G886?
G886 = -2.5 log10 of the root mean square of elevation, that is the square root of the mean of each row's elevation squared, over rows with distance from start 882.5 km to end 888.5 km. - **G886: -4.09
